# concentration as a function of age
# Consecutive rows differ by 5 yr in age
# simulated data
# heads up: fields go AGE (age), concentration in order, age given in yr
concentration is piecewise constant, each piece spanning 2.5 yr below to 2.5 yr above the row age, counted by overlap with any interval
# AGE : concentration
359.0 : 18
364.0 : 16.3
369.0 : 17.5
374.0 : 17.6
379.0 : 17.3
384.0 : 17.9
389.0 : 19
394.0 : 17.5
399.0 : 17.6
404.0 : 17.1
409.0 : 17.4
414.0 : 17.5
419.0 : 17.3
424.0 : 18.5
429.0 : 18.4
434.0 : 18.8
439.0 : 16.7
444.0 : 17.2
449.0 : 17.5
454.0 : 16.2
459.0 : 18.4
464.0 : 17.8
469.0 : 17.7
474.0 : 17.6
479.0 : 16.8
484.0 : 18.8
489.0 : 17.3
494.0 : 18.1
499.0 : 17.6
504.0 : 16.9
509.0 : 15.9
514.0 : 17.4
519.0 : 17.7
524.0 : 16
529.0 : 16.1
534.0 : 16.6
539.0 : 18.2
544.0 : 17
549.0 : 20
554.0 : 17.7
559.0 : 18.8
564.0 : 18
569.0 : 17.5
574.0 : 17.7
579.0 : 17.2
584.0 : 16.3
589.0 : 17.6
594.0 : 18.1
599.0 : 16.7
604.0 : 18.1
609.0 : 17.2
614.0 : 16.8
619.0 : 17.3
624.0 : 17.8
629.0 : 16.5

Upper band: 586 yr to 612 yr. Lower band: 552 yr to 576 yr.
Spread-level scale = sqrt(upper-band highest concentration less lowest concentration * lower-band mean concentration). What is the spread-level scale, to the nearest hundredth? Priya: 5.01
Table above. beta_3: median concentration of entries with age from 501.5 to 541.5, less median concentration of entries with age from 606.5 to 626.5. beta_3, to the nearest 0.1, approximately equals -0.5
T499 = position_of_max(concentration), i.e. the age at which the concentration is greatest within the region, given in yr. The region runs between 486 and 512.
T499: 494.0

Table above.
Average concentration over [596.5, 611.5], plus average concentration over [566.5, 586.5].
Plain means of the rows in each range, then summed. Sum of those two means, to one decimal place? 34.5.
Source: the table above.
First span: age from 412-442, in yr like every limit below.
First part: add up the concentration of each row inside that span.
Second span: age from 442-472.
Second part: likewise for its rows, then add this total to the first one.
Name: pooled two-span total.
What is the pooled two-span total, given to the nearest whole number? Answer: 212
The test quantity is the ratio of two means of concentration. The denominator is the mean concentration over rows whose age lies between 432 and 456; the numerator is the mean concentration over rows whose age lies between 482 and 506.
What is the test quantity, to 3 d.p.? 1.027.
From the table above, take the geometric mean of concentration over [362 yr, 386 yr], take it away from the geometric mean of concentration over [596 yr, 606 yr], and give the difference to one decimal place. 0.1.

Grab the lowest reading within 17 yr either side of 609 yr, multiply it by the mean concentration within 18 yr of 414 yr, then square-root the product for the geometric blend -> 17.2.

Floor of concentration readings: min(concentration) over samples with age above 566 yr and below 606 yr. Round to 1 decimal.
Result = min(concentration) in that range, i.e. 16.3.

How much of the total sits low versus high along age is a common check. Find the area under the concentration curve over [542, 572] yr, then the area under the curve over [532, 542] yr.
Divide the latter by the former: 0.32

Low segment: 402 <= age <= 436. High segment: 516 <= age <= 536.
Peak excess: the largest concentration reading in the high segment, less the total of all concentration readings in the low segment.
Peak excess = -107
